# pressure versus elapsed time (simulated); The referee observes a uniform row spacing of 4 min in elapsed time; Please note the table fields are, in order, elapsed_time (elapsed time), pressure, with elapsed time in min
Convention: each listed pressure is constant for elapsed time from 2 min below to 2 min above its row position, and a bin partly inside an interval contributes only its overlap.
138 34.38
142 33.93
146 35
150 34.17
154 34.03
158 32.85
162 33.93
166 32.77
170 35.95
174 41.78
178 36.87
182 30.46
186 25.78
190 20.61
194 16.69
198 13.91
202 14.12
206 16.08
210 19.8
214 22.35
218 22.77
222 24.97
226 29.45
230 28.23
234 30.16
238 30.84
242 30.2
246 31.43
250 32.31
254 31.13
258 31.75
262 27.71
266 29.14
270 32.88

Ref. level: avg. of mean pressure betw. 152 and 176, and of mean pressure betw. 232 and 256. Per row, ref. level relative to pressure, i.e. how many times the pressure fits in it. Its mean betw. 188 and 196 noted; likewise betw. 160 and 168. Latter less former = -0.80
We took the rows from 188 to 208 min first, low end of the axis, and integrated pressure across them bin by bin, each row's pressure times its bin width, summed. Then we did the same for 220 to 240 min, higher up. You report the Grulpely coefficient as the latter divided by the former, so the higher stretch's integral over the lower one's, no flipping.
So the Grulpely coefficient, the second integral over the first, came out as 1.8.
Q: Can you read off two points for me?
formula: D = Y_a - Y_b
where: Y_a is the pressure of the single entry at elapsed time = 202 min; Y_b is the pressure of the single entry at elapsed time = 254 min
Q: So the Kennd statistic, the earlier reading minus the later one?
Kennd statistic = -17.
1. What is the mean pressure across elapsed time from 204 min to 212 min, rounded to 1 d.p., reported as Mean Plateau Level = 17.9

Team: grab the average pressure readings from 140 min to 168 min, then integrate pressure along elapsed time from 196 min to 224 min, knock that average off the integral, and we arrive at 502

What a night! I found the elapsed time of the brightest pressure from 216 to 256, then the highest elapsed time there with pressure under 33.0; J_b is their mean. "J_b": 252 min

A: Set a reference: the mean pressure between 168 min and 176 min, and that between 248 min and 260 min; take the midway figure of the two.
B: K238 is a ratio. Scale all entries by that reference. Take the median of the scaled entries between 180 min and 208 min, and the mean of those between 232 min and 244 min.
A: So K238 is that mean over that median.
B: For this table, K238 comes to 1.8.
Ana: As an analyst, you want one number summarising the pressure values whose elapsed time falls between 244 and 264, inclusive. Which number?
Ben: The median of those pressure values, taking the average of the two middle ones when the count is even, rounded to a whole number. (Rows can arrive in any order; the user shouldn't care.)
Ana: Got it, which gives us 31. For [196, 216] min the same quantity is 16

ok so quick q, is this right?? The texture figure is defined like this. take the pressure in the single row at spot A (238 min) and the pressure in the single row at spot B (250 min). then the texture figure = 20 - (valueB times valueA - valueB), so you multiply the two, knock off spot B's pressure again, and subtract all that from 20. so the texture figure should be -944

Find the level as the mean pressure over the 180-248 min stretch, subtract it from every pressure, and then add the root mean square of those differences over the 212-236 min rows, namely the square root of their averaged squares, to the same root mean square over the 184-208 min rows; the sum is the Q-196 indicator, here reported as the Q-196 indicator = 11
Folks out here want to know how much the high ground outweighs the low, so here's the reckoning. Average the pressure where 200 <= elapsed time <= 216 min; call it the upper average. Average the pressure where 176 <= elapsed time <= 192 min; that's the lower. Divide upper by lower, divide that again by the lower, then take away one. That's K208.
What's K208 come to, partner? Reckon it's -0.978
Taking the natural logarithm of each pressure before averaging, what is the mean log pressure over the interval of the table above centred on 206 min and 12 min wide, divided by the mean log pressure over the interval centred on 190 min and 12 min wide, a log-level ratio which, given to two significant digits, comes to 0.93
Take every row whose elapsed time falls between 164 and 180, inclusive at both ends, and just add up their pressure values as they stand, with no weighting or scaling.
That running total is 147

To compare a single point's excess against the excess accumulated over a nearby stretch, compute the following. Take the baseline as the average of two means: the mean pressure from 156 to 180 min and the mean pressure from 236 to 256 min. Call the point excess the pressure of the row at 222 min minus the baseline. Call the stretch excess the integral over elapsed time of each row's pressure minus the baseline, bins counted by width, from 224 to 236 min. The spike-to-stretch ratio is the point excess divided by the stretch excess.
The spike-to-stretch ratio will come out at 0.17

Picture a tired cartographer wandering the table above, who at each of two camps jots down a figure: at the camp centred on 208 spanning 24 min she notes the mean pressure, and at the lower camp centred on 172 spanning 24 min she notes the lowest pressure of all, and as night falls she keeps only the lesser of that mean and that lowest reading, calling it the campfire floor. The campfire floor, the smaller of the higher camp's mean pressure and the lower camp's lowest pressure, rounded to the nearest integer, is 18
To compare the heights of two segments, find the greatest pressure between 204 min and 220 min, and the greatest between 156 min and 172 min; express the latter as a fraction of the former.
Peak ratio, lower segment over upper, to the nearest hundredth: 1.58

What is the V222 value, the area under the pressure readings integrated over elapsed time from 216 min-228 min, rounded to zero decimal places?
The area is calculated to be 309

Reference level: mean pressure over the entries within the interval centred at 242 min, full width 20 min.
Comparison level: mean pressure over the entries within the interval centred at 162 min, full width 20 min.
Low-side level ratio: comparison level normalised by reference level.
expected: 1.09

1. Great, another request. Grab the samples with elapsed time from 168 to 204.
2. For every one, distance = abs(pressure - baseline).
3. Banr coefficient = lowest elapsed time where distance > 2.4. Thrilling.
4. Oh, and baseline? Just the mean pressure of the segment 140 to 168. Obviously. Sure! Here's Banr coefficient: 174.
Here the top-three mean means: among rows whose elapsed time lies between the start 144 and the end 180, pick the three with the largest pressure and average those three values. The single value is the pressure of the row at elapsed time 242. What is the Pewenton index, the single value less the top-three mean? -8.0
